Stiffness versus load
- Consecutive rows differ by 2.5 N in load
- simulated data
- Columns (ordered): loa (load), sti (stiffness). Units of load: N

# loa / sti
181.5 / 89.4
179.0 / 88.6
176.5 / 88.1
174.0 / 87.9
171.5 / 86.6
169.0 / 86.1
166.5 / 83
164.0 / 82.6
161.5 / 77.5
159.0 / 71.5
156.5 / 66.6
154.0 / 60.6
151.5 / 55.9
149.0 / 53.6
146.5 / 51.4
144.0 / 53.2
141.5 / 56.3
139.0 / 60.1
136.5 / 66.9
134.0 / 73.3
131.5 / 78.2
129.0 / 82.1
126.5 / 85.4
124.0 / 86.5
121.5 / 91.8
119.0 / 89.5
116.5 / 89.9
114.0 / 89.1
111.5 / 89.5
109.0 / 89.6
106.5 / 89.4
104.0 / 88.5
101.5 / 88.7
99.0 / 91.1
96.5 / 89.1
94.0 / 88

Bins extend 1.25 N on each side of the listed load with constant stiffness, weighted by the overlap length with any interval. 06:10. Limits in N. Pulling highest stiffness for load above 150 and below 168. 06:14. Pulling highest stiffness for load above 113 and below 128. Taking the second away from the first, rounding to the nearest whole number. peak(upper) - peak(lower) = -9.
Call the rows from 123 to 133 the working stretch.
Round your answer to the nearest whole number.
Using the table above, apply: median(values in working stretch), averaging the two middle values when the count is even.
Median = 84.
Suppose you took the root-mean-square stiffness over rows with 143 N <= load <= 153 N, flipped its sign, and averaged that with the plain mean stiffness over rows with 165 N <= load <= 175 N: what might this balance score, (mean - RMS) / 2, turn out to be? 16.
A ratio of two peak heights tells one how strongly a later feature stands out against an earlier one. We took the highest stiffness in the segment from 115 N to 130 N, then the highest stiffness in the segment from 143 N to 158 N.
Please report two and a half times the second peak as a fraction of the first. 1.8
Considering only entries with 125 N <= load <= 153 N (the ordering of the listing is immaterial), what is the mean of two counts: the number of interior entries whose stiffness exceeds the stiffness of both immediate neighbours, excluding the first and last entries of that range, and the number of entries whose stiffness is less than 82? 4.5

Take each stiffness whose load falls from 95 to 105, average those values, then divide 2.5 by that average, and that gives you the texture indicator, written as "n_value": 0.0280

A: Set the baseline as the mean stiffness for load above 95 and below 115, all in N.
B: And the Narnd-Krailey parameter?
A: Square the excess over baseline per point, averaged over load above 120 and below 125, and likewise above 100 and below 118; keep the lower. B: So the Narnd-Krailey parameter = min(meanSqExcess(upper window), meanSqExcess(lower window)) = 0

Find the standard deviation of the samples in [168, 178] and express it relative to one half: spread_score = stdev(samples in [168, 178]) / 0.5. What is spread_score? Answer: 2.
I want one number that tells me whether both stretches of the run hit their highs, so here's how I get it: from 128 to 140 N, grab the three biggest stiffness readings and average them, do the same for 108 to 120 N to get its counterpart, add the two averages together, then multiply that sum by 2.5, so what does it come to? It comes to 419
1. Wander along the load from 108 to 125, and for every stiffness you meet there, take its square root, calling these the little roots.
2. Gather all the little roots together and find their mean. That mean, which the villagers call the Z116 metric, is 9.5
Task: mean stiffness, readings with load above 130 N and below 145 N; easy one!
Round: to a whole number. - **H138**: 65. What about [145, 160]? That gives 60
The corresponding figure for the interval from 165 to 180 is 87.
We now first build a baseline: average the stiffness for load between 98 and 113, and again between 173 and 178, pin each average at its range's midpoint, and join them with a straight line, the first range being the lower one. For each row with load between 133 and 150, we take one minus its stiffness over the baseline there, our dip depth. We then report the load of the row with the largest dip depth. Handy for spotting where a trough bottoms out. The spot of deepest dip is 146.5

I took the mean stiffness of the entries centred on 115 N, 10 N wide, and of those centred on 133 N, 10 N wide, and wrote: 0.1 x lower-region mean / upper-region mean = 0.12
